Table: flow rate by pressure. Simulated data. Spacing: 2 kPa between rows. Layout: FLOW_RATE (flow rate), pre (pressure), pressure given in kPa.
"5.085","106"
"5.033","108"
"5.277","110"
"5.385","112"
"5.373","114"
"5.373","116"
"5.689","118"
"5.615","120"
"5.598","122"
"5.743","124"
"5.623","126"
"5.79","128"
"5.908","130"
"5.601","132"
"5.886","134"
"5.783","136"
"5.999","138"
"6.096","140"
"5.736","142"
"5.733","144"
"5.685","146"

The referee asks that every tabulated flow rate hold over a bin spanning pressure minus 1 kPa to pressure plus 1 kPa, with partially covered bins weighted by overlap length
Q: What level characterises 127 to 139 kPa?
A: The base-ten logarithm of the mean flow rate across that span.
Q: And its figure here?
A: 0.766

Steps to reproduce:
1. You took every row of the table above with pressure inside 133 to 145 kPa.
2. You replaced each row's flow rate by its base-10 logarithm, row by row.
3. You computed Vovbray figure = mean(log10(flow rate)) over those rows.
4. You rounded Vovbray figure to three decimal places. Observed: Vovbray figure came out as 0.769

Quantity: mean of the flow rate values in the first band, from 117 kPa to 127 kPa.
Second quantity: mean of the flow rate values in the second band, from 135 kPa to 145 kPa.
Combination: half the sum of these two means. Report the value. 5.76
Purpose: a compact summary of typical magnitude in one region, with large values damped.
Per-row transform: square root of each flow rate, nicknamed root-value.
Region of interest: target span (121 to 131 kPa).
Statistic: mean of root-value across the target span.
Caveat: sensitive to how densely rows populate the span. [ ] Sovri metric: 2.39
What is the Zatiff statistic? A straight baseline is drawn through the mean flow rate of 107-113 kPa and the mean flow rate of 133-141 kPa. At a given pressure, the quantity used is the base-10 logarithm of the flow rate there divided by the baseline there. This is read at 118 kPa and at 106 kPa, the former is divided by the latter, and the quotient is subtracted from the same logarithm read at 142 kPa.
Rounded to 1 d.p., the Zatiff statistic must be 5.4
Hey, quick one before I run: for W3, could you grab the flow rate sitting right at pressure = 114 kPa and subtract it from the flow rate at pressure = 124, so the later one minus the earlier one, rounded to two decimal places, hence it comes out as 0.37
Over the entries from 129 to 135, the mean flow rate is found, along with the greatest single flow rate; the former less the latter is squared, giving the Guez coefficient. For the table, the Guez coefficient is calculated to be 0.01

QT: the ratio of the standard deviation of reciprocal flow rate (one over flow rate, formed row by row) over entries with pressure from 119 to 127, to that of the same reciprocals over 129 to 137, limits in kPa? 0.5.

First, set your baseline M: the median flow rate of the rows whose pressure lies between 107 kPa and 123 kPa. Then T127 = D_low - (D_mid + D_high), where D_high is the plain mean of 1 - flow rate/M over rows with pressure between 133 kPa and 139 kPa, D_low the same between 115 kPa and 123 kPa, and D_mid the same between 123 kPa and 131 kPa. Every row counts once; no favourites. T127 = 0.132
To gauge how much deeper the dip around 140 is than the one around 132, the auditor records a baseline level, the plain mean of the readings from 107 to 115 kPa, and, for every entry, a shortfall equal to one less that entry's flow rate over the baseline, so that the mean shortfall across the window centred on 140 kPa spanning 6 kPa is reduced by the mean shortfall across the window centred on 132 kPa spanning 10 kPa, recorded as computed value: -0.028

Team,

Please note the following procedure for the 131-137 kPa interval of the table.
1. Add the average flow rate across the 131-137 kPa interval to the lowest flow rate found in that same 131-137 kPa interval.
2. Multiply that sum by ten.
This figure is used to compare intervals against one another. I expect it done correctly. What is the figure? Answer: 114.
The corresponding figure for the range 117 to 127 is 113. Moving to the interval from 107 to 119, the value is 104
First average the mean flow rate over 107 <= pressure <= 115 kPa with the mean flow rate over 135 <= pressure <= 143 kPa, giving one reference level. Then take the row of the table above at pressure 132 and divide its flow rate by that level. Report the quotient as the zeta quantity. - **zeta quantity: 1.00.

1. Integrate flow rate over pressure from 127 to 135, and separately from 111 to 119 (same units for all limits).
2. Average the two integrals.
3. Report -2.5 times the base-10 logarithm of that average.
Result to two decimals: -4.13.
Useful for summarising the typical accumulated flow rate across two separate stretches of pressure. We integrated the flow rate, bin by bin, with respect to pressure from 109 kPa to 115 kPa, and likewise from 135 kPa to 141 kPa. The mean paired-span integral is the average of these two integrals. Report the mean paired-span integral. 33.9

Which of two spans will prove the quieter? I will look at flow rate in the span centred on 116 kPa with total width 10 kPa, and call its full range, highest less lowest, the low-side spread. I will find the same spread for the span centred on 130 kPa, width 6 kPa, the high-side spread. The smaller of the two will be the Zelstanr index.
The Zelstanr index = 0.31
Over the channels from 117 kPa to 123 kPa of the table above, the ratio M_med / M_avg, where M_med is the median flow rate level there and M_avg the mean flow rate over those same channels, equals 1.00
